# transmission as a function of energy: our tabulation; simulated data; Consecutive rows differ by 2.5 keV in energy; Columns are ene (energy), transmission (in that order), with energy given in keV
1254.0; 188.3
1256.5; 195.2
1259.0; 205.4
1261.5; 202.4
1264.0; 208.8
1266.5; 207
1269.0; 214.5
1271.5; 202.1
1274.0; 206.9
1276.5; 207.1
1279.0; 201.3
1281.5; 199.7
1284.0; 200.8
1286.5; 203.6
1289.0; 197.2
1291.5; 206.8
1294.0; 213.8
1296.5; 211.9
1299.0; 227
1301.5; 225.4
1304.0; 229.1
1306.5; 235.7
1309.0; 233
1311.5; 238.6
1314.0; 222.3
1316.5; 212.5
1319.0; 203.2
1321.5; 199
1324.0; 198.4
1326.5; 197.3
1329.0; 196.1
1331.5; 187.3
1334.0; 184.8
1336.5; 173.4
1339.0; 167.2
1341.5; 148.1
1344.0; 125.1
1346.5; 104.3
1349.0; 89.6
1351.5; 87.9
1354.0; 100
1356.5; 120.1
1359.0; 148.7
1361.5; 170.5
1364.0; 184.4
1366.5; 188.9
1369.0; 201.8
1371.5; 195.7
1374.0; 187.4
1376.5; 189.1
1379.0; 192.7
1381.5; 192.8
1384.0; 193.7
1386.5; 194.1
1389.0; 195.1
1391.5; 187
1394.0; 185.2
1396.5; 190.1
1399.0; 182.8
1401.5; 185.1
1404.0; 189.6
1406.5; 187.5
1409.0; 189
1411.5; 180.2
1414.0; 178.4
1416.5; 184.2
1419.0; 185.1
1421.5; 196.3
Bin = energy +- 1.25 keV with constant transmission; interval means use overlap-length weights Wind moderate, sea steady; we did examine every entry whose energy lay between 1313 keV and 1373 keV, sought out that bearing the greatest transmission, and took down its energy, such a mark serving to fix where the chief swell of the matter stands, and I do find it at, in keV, 1314.0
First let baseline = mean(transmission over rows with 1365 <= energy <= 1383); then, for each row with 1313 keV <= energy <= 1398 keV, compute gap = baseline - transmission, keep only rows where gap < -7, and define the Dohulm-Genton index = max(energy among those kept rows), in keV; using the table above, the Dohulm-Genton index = 1369.0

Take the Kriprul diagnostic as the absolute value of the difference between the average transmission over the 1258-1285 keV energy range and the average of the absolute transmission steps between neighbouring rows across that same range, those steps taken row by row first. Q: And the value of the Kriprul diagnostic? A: 201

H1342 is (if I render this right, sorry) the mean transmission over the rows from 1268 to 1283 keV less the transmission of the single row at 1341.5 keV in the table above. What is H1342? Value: 57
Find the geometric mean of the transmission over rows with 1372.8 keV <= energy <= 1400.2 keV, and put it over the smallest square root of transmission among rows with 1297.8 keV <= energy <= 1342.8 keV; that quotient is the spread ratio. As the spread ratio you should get 16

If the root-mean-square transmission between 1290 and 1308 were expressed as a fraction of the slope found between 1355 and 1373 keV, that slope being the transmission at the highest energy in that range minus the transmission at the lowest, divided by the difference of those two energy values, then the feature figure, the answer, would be 44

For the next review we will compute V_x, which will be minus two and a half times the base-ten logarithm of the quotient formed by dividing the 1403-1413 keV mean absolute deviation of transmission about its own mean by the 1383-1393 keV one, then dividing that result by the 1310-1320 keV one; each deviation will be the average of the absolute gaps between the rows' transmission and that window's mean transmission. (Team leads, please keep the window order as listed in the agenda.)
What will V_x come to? 2.5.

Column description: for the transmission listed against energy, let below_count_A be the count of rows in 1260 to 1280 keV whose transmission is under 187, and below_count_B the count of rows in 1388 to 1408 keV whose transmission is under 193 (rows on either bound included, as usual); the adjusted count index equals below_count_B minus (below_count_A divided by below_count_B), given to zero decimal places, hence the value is 7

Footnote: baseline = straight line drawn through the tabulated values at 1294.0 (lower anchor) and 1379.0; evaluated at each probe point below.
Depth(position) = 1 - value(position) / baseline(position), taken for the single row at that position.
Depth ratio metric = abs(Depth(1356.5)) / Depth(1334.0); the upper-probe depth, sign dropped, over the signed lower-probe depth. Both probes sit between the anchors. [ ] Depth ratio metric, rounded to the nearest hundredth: 4.22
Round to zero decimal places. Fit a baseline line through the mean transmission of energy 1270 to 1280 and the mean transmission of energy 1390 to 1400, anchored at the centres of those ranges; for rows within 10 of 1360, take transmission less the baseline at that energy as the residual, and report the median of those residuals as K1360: -32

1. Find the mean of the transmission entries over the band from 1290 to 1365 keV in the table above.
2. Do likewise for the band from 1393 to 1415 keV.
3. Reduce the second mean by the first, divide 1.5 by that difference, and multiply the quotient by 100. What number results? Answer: 38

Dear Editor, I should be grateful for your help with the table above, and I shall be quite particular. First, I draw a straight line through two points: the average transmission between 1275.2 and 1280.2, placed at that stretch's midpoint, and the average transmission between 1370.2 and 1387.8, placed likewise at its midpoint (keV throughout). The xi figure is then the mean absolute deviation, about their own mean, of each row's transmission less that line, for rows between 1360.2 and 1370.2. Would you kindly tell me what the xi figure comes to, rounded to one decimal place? 9.2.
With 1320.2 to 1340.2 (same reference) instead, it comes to 9.2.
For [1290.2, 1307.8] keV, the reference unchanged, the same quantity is 9.6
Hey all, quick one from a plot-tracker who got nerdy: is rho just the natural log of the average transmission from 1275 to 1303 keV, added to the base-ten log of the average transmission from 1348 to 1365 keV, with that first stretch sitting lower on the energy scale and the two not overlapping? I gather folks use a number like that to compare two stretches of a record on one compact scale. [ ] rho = 7.45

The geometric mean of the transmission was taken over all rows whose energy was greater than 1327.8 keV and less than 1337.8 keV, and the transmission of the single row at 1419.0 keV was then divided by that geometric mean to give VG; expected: 1.00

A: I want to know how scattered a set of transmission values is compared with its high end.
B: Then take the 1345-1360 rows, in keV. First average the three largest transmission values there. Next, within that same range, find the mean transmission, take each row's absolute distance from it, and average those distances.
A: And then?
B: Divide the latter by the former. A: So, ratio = 0.14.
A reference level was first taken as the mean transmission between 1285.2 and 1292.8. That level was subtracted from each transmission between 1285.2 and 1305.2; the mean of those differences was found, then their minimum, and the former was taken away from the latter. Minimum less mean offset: -17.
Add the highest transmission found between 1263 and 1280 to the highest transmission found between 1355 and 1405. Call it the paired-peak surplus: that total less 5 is 411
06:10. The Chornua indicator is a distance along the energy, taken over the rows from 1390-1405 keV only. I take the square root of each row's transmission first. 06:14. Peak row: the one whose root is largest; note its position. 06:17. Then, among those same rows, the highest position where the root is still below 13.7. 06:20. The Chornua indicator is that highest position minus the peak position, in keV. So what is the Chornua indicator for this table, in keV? 5.0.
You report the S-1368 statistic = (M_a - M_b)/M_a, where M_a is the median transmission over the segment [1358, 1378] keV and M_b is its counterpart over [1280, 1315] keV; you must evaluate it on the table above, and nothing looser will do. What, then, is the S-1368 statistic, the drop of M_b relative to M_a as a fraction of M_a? -0.16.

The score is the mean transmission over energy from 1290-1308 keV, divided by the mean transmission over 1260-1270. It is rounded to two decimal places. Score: 1.06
